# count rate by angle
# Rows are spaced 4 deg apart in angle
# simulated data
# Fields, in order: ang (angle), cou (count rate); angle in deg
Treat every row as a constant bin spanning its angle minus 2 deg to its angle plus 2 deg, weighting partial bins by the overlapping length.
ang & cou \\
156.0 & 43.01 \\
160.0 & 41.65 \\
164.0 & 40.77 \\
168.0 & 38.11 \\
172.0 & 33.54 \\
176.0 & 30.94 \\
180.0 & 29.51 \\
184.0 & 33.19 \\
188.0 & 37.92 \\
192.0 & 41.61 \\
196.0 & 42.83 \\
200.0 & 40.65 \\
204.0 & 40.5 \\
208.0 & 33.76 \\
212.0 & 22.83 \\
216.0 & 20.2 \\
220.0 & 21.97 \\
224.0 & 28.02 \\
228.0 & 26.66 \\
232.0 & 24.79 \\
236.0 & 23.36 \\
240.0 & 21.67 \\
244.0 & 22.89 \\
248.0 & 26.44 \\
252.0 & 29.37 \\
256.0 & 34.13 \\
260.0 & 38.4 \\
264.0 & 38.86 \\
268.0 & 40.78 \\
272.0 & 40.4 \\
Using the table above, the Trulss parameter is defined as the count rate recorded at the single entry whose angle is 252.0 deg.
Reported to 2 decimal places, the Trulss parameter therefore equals 29.37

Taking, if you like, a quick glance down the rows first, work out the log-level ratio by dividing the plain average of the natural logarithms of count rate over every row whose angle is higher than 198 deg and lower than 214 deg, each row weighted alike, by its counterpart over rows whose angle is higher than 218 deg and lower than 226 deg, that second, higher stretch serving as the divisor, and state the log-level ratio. 1.09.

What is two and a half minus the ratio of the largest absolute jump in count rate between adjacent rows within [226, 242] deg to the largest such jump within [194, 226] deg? 2.33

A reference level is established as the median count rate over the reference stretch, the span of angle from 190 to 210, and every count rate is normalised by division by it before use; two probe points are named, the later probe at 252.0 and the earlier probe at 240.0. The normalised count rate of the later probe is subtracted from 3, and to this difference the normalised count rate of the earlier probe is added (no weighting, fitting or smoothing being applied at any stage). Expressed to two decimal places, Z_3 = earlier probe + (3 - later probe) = 2.81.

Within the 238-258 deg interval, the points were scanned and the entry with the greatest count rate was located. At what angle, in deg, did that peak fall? 256.0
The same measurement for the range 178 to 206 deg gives 196.0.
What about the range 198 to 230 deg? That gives 200.0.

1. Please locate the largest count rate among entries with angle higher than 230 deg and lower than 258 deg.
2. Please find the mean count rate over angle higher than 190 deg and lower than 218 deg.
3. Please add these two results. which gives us 69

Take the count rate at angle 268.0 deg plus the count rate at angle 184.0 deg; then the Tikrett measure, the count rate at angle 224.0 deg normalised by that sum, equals 0.38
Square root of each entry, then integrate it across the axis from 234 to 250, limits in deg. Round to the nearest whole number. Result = 78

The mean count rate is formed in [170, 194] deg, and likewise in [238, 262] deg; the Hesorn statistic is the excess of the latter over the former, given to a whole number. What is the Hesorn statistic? -6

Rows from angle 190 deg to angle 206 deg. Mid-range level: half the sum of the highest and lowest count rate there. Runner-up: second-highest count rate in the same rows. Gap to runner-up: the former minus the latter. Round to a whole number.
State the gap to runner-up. 0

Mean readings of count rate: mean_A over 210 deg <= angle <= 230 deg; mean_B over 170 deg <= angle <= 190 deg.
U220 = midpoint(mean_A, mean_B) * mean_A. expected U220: 682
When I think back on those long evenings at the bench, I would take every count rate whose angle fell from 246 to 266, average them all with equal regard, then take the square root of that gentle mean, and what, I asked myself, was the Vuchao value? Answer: 5.8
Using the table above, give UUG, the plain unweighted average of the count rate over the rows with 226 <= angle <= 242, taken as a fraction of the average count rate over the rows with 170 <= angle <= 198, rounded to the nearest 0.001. 0.677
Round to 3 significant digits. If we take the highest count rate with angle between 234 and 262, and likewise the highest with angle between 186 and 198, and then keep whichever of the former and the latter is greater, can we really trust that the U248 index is 42.8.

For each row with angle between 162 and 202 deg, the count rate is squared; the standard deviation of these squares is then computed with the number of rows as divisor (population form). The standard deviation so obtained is 328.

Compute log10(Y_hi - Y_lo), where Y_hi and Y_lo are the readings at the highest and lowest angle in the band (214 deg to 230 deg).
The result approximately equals 0.81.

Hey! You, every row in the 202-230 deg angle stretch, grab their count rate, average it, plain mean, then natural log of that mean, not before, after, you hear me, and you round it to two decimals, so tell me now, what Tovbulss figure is 3.32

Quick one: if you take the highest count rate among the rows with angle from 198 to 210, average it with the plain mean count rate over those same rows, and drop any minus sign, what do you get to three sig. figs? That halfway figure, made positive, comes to 39.5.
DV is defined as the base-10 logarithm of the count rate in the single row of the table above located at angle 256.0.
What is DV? 1.53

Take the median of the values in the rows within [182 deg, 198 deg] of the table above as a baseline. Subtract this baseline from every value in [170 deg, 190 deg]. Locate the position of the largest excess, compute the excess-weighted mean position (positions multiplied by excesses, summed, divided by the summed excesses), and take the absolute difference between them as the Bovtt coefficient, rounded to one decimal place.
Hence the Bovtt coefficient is 9.3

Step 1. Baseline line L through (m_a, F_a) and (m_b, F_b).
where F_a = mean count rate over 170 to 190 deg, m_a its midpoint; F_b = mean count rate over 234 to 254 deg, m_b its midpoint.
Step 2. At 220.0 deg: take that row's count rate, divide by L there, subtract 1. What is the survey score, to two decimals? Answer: -0.21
